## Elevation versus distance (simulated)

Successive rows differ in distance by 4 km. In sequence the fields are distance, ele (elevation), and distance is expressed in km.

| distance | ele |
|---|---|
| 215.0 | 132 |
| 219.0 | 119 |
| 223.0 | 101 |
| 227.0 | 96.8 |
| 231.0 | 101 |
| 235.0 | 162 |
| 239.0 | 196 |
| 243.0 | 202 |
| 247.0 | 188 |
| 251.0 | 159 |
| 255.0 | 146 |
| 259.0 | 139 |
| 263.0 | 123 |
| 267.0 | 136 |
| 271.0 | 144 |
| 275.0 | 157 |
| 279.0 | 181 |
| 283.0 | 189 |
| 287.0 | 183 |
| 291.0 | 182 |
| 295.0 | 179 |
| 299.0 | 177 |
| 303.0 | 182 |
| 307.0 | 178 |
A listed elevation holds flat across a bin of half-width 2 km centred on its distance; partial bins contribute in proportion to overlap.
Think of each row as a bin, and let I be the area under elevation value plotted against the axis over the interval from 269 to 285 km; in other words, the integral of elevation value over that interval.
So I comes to 2684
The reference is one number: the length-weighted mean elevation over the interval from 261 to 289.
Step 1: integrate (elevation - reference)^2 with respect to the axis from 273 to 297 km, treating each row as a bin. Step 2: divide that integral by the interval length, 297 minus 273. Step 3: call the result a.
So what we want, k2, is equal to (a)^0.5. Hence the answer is 22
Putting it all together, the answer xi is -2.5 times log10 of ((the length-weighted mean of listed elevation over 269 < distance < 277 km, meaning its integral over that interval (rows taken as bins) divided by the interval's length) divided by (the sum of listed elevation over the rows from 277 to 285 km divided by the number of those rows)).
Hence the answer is 0.2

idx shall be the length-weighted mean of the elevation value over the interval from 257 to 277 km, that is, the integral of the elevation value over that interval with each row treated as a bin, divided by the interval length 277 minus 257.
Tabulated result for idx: 140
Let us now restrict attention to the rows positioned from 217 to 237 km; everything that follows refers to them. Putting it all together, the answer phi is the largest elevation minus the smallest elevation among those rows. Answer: 65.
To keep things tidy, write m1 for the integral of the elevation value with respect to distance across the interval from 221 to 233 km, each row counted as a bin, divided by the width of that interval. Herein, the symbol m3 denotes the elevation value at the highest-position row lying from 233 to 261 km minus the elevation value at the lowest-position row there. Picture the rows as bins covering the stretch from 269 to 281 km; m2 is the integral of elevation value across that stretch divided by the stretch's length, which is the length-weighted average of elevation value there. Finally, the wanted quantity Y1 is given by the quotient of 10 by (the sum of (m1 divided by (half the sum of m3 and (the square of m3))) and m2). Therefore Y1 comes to 0.0621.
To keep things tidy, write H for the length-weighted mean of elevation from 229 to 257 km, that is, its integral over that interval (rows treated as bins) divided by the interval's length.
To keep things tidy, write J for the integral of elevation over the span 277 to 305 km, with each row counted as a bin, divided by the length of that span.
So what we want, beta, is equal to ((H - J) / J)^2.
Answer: 0.009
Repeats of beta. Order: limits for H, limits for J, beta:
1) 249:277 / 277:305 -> 0.045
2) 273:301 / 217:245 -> 0.076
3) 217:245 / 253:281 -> 0.002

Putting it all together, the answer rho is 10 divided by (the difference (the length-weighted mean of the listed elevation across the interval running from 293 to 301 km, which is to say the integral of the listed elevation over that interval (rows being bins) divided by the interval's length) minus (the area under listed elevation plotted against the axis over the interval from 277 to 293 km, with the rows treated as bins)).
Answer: -0.0036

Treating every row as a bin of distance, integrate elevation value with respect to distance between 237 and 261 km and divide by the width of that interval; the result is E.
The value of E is 172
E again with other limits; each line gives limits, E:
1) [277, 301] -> 182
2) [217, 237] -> 116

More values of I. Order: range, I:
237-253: 2980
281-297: 2932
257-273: 2168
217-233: 1671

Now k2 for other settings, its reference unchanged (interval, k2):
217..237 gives 49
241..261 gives 26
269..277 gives 11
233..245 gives 33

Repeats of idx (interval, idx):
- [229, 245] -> 165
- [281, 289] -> 186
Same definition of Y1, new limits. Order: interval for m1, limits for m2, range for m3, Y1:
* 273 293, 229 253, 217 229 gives 0.0593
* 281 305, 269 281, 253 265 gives 0.0620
